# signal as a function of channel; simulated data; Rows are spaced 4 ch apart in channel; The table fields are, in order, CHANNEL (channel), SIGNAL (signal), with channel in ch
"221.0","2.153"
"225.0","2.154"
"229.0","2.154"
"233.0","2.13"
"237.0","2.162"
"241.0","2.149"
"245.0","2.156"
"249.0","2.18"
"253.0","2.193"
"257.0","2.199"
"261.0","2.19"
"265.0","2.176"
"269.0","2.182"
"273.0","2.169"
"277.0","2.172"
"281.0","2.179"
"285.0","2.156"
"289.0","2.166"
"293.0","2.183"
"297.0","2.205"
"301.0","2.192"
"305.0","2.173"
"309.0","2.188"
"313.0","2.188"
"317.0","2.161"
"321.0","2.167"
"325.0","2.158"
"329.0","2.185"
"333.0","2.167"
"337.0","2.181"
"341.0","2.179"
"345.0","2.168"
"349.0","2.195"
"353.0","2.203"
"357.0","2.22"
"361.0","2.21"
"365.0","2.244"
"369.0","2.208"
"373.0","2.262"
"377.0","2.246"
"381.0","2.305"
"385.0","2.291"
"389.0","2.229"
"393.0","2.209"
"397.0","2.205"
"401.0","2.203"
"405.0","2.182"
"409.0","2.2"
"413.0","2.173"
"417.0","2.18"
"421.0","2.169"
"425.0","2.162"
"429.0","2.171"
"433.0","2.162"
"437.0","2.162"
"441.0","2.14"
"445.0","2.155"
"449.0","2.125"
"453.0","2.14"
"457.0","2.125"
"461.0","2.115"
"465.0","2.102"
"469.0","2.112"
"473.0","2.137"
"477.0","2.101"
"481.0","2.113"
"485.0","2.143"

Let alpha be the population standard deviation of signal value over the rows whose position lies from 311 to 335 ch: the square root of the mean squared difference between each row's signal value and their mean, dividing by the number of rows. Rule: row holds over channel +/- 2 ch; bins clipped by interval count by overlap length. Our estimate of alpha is 0.011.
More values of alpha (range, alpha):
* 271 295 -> 0.009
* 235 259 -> 0.019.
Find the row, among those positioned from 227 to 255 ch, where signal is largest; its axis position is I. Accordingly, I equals 253.0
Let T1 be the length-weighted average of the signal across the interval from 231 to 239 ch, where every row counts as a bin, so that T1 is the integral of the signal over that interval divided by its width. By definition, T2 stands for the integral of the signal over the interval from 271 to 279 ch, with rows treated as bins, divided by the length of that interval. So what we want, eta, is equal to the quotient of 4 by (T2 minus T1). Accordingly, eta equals 163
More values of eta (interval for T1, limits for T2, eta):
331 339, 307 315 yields 286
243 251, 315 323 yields -1000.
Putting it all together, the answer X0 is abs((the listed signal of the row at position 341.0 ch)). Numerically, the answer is 2.18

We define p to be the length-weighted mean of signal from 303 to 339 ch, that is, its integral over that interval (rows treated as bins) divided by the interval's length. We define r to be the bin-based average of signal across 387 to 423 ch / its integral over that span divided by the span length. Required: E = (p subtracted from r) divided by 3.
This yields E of 0.007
